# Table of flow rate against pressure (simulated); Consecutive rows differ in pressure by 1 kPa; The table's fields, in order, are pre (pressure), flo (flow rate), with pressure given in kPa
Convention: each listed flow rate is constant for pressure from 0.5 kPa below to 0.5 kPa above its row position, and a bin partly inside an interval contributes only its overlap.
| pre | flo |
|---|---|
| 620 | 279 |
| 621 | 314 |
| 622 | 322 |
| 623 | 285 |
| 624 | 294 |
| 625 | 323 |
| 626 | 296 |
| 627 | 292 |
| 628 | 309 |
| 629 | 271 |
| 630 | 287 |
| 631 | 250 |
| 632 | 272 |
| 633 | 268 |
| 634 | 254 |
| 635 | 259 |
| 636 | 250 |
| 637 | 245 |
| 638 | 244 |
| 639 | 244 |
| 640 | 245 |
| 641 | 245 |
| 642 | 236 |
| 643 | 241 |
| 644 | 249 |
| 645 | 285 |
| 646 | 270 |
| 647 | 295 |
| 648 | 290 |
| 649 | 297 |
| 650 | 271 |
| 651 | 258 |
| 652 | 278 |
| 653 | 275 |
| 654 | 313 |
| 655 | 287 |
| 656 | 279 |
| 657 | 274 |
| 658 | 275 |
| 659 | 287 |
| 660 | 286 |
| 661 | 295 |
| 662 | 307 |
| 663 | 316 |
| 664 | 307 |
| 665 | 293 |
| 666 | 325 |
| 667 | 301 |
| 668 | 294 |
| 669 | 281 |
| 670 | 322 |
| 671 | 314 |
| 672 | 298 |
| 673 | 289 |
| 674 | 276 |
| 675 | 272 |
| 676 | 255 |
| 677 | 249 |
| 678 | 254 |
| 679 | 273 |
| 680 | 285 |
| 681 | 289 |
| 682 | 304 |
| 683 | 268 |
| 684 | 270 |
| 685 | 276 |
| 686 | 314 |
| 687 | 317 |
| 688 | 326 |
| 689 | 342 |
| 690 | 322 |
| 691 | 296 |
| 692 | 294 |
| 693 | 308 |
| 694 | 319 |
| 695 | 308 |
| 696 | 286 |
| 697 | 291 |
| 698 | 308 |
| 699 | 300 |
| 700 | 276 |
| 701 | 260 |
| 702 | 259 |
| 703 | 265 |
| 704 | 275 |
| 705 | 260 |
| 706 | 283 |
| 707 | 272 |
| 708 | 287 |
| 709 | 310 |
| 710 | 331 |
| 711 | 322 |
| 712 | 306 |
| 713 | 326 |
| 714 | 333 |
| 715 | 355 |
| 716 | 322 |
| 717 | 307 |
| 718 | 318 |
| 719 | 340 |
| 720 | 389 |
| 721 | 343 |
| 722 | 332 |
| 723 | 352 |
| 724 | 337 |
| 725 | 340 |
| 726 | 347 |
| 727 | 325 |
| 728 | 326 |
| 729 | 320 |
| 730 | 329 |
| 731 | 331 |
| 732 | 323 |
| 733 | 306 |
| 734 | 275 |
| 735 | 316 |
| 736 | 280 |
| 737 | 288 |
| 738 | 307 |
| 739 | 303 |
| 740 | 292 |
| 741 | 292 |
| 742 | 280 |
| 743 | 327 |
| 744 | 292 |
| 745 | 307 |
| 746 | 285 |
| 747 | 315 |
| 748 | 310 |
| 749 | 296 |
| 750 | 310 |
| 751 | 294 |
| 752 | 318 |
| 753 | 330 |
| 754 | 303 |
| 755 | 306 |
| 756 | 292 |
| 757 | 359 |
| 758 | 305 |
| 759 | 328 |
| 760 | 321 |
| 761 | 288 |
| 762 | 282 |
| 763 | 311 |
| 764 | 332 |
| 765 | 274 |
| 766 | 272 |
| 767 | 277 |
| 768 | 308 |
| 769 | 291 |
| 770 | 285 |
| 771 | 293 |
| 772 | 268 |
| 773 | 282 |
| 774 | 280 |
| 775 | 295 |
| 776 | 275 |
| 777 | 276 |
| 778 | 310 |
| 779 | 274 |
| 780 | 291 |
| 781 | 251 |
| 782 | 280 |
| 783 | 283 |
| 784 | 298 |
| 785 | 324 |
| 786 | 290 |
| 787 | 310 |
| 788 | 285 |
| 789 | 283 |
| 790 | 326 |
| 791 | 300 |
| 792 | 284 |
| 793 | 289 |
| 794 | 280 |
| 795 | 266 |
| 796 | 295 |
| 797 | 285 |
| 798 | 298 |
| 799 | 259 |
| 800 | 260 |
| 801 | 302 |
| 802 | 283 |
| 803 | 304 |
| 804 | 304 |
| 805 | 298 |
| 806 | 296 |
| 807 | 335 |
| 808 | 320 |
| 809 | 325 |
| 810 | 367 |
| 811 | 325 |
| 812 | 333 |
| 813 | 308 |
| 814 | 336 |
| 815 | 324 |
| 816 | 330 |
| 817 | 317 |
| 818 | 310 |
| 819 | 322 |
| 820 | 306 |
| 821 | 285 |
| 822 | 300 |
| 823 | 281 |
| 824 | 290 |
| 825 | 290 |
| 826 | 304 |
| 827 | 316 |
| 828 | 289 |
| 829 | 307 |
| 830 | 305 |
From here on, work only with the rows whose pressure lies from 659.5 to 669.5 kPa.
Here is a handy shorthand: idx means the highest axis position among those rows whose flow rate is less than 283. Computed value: 669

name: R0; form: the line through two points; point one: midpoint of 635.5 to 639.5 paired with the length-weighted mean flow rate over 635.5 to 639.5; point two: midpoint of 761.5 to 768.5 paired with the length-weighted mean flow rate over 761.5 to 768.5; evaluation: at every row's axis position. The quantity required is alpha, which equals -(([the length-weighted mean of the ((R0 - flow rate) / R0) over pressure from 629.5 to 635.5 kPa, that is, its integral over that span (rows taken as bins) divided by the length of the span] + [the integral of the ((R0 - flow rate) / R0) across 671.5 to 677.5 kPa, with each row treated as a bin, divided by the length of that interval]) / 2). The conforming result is 0.07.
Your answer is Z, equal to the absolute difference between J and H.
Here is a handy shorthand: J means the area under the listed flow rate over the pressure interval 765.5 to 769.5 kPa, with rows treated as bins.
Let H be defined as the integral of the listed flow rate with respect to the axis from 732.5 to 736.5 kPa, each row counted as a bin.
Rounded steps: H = 1177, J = 1148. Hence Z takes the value 29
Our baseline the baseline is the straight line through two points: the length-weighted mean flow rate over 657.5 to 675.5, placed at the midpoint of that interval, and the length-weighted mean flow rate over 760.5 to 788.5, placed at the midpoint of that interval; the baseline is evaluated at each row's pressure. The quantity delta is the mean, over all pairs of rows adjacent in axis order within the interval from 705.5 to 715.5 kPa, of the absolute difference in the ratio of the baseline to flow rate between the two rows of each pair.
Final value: 0.049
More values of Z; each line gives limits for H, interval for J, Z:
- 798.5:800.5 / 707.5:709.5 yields 78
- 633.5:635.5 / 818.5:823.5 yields 981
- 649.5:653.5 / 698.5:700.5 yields 506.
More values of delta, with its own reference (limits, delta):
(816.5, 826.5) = 0.040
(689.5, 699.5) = 0.041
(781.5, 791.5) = 0.067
